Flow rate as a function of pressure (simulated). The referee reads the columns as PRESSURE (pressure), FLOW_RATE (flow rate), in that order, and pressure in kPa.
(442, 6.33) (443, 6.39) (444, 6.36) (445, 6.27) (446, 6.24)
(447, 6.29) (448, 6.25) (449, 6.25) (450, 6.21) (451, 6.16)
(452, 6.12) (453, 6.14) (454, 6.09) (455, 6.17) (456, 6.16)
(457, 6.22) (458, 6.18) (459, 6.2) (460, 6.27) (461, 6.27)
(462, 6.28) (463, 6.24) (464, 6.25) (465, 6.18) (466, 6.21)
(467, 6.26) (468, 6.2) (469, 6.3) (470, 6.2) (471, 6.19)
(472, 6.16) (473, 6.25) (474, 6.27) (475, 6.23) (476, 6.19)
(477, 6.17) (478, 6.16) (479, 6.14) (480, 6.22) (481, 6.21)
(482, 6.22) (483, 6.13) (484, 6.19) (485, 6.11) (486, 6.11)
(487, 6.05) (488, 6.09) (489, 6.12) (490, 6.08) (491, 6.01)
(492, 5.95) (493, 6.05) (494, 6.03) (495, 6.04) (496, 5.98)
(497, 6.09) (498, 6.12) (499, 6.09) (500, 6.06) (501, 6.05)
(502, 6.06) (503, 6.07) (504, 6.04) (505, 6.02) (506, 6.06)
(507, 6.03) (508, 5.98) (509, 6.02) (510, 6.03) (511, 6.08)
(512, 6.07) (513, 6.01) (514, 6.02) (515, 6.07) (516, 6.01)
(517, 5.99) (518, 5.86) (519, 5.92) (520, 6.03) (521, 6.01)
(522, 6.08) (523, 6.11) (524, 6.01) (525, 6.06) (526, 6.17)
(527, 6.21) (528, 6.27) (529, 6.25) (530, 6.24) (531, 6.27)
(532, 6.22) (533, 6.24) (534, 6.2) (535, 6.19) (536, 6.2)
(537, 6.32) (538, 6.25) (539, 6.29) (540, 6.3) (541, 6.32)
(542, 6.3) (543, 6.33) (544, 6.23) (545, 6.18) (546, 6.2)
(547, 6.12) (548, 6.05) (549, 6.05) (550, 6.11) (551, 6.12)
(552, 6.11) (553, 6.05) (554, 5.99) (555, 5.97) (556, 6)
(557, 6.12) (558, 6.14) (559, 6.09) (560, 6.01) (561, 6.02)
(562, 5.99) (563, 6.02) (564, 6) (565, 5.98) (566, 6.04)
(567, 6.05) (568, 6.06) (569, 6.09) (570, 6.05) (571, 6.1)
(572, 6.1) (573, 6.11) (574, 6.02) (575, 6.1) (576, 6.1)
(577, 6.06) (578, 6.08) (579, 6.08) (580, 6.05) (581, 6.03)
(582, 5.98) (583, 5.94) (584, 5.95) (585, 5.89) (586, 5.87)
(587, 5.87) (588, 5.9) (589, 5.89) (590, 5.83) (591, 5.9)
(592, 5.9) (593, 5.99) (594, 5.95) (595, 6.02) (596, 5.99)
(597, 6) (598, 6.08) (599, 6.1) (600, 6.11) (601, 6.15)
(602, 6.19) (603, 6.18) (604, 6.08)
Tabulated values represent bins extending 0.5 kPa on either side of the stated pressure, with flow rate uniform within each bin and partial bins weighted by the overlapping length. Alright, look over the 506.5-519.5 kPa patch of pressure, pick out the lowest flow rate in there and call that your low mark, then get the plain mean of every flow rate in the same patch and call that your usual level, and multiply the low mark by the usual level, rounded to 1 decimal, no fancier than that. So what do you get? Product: 35.2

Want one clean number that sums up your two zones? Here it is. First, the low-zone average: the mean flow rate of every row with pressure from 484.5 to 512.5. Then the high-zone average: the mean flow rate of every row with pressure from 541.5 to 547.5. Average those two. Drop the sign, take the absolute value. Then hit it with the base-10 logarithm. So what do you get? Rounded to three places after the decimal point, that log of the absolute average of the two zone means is 0.788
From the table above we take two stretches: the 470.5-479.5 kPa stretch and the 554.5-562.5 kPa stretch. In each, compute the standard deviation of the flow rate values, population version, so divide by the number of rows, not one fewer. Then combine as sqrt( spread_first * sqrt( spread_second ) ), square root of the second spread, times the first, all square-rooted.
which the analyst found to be 0.102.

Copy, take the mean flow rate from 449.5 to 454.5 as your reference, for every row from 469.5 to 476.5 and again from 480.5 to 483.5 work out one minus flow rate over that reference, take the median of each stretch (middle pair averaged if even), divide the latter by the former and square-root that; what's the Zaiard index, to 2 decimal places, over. 1.09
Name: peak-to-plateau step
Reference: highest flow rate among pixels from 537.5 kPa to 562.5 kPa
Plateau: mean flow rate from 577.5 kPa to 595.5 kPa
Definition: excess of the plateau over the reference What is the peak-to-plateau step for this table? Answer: -0.38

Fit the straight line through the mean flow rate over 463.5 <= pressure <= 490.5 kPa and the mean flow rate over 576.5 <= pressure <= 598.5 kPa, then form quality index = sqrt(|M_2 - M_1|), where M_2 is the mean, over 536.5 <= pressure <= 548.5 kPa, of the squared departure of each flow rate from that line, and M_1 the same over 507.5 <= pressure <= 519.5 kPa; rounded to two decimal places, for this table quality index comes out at 0.16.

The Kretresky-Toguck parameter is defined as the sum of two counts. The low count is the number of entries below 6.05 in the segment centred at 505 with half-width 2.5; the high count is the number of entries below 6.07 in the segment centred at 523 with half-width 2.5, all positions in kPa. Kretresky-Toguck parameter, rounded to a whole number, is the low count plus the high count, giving 6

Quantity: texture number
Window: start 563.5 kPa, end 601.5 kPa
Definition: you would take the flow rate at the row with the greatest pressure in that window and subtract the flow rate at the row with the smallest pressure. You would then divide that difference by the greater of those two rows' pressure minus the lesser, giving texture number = 0.0041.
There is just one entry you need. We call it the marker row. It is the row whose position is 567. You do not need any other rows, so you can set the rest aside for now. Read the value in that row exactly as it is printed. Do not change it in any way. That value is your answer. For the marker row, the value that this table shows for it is 6.05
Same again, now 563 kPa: 6.02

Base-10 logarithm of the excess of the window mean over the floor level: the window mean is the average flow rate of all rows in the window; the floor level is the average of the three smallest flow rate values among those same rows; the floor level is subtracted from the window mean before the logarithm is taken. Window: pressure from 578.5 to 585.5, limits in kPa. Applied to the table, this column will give -1.21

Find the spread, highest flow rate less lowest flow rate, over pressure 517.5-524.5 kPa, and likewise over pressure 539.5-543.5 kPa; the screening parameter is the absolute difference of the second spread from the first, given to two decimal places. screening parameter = 0.22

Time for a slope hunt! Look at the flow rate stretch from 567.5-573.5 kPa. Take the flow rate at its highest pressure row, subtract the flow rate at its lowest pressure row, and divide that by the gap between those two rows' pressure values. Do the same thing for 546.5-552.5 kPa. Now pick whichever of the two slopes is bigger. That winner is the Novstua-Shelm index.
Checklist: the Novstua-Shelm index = 0.010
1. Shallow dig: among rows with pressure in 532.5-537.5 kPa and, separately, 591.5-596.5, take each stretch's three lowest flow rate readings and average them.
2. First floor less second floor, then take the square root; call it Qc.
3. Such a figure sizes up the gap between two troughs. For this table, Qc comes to 0.50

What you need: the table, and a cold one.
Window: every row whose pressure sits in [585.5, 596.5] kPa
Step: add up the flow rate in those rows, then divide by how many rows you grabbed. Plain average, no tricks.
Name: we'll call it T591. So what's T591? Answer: 5.92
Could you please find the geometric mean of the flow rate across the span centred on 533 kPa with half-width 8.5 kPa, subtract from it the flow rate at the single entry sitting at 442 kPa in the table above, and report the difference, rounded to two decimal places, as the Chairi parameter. -0.10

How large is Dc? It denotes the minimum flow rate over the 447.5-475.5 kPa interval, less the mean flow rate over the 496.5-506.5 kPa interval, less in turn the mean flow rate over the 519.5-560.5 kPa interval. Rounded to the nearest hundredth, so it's -6.13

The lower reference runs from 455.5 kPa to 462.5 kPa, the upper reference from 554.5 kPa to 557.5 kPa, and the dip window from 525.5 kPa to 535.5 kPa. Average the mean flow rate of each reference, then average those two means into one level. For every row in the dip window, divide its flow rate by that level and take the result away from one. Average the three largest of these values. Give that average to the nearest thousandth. -0.010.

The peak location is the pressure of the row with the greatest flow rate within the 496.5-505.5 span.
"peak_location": 498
